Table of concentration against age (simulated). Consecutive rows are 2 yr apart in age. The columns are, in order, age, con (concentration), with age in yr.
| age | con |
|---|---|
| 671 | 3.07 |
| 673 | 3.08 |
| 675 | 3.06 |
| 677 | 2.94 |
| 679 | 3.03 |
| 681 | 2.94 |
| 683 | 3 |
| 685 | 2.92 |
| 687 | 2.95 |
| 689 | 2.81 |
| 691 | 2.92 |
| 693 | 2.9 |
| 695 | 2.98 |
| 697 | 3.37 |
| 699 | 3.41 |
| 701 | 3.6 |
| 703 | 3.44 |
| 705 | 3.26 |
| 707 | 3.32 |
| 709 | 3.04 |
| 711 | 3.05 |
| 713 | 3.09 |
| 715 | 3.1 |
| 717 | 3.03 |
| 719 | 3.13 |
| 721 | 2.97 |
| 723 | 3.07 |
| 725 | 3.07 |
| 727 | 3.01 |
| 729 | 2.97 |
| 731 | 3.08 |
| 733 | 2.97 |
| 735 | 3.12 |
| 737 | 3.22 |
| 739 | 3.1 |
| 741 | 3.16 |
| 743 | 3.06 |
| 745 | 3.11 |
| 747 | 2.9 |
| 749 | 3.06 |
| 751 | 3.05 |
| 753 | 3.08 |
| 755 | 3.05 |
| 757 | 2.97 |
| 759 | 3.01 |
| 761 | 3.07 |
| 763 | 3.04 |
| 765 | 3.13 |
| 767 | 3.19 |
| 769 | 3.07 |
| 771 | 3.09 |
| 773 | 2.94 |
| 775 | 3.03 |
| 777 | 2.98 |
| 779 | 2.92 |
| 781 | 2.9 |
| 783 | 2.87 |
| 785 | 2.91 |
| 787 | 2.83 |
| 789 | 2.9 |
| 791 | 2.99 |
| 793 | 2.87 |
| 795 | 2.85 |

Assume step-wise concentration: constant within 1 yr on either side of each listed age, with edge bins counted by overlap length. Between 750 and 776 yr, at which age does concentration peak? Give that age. 767 yr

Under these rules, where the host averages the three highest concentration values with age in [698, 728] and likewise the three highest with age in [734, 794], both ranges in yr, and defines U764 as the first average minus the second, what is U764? 0.29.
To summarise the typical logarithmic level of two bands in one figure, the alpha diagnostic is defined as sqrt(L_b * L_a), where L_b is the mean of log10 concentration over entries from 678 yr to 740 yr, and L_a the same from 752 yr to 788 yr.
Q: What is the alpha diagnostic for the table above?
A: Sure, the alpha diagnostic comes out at 0.4836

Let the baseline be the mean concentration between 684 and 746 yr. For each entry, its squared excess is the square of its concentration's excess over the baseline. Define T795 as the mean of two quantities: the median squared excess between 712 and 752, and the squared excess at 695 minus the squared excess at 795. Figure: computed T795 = -0.024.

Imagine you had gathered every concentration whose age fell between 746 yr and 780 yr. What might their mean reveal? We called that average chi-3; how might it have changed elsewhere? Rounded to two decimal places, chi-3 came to 3.03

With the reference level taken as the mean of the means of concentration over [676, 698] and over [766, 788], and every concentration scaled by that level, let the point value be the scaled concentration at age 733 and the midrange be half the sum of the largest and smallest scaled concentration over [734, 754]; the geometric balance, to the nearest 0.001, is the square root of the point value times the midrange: 1.013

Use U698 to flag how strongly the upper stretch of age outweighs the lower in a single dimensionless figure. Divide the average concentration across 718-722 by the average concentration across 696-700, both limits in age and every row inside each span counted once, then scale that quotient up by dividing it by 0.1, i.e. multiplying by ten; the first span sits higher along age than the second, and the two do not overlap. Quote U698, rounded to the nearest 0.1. 9.0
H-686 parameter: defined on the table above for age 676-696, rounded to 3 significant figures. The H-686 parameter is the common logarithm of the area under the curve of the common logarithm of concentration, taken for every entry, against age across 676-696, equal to 0.971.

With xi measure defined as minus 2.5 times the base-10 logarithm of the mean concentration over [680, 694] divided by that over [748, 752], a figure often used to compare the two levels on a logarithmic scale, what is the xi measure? 0.049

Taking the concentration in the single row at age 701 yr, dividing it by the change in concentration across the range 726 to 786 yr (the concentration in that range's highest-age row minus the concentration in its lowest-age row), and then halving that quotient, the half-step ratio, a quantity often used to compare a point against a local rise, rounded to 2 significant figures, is -18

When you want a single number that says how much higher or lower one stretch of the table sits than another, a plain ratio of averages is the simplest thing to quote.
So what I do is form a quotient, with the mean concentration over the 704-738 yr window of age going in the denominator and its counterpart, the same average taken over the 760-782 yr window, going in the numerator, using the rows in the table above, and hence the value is 0.982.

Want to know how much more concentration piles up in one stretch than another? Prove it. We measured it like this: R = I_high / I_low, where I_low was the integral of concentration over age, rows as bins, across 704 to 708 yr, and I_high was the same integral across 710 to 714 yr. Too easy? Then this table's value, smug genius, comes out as 0.93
